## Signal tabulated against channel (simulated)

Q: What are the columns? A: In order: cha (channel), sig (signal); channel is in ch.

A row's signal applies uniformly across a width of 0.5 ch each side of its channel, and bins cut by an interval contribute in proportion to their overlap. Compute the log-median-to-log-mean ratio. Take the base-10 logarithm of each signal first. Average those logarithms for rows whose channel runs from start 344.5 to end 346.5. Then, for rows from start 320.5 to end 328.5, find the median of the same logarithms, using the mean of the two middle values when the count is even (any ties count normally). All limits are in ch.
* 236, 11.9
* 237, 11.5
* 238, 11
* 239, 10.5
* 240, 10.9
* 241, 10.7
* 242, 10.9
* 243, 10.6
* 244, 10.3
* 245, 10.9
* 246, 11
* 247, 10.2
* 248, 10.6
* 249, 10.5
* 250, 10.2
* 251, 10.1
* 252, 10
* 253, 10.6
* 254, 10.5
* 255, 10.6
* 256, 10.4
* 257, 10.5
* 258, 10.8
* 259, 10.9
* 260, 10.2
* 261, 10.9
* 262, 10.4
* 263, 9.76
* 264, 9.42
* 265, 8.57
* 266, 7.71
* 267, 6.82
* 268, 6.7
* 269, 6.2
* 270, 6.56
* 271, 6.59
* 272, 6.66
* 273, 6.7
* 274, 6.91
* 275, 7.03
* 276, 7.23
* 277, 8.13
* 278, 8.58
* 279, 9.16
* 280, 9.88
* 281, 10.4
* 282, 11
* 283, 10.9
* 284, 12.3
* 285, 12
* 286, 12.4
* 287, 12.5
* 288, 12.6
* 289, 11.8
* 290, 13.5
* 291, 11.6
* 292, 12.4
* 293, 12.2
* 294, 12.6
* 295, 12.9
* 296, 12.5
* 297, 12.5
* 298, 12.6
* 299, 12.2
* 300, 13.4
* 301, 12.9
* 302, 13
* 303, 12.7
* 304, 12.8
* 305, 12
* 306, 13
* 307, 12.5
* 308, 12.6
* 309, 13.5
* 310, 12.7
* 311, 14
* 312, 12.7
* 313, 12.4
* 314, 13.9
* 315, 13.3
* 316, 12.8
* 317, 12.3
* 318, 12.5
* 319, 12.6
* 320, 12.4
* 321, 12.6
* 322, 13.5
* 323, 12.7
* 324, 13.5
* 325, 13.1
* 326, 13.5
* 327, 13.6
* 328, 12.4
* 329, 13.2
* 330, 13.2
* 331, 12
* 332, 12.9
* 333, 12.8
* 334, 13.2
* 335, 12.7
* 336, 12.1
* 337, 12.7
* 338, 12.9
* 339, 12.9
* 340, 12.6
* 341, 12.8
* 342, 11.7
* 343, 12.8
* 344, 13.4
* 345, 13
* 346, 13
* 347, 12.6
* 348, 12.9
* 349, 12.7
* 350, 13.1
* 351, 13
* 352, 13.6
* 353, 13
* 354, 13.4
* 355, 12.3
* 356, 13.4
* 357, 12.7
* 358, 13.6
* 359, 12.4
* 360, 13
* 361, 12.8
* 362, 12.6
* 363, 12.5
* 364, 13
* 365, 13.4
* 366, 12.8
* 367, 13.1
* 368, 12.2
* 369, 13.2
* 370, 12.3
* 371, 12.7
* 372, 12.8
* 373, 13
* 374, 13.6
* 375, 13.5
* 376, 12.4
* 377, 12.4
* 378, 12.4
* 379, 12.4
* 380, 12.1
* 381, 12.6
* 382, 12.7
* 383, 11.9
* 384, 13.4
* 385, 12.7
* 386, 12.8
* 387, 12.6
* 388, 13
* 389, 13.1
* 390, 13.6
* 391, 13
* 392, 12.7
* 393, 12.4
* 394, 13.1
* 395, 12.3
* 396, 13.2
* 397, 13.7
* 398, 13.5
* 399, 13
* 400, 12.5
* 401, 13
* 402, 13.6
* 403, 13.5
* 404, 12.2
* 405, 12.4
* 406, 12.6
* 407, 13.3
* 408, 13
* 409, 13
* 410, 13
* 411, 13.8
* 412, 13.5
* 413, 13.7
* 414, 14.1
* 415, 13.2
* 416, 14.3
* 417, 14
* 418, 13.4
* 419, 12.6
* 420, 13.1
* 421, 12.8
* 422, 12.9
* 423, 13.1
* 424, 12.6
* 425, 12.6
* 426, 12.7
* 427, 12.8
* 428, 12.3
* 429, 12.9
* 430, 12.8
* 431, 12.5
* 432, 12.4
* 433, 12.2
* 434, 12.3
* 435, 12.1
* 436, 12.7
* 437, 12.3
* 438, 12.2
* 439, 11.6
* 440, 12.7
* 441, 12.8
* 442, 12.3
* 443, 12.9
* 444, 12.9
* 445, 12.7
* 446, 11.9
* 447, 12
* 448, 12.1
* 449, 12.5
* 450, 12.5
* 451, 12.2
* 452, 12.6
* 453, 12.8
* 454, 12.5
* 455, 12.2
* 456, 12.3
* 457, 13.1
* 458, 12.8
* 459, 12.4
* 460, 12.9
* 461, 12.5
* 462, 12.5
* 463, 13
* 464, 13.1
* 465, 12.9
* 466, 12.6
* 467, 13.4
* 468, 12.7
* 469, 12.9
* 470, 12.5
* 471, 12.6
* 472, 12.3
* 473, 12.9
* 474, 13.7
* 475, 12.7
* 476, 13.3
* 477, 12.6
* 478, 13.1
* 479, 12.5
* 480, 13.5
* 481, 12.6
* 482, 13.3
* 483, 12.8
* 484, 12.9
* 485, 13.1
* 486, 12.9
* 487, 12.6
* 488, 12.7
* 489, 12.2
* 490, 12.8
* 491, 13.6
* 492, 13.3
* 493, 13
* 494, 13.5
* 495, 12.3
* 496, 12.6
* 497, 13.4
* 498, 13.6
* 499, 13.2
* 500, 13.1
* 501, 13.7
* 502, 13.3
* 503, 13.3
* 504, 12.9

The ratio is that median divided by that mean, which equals 1.01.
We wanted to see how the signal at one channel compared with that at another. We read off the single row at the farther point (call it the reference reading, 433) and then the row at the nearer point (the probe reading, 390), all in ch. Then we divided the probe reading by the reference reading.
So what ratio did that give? 1.11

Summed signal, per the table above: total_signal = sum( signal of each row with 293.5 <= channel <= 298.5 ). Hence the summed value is 63.1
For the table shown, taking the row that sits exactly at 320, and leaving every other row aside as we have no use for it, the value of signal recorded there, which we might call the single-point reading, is 12.4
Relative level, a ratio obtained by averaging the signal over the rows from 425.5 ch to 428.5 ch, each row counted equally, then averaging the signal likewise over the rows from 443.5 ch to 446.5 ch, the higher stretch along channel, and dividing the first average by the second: 1.01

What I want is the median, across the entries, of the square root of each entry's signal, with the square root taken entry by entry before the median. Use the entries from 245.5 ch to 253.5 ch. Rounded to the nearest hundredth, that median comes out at 3.22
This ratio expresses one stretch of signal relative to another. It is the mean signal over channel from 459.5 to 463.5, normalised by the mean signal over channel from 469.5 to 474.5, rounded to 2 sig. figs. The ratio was 0.99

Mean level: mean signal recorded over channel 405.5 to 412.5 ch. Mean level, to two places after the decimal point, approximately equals 13.17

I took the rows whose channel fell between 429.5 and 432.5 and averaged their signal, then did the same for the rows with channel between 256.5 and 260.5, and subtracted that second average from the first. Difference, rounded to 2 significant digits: 2.0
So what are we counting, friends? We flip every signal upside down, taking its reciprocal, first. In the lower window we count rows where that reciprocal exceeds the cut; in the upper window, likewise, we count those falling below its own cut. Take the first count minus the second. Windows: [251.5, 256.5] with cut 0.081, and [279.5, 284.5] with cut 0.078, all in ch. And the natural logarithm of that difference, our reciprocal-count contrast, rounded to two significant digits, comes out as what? 1.6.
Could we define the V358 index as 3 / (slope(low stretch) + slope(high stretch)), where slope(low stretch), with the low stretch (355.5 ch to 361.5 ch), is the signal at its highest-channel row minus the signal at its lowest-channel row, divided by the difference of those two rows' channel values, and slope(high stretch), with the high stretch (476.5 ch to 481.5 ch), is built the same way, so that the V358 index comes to -25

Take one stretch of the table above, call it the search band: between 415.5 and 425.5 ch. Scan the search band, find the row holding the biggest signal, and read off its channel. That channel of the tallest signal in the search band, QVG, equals 416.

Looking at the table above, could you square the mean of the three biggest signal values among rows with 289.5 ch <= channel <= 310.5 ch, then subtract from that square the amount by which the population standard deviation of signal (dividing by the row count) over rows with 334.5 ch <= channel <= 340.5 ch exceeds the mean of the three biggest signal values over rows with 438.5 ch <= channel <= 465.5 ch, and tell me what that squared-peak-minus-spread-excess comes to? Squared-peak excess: 194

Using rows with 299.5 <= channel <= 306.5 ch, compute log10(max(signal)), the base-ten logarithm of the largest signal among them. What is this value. 1.127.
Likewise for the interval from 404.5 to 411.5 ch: 1.140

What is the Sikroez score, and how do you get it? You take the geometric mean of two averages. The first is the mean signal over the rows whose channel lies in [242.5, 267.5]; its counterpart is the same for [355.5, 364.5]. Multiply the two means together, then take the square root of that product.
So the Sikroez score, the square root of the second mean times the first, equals 11.4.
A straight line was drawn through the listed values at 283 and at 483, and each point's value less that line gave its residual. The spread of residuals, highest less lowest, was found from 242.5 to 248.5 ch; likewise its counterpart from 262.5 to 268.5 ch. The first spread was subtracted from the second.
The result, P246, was 2.3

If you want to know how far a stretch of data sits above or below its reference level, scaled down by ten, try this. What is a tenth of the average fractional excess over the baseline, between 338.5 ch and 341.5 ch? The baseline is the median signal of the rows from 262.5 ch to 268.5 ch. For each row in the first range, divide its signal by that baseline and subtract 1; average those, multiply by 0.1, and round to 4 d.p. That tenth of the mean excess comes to 0.0568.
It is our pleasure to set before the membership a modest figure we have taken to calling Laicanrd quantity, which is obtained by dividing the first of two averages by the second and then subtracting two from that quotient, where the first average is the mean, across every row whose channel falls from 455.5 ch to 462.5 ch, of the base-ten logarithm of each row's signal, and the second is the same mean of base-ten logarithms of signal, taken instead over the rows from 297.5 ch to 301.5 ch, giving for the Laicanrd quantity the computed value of -1.004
